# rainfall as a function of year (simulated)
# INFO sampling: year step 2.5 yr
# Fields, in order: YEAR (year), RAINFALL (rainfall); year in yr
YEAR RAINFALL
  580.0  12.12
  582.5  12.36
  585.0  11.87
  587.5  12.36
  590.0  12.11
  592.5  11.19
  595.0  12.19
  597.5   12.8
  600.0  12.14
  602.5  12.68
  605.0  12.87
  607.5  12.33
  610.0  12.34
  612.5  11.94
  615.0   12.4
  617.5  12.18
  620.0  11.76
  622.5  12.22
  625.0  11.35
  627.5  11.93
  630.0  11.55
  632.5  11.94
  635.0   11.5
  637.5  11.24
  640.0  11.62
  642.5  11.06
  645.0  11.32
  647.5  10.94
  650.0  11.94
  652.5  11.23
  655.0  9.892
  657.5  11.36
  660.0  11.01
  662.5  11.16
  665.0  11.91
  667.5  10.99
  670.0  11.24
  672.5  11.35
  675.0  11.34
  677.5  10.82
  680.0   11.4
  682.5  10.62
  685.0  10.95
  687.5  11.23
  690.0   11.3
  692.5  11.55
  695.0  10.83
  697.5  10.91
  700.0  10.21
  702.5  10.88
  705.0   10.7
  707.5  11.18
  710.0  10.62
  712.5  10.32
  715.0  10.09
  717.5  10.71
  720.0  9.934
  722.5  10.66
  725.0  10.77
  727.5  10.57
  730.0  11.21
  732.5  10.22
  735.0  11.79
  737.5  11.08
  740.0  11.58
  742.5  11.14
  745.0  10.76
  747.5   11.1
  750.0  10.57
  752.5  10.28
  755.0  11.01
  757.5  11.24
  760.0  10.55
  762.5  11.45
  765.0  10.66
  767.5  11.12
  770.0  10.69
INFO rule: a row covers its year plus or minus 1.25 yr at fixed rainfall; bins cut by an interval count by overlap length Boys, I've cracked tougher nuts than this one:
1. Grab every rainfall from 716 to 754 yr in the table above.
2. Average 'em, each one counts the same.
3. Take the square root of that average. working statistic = 3.29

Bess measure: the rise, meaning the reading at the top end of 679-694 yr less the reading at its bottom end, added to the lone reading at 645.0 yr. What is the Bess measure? 11.5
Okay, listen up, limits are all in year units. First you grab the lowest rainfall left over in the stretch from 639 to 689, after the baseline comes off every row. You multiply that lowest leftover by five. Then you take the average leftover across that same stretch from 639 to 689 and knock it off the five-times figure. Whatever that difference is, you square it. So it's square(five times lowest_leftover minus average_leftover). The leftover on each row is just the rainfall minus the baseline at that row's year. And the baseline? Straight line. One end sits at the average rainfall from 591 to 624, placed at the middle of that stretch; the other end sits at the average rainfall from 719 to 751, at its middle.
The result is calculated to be 76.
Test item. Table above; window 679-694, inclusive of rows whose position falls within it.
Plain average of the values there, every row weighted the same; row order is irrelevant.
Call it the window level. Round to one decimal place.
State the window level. 11.2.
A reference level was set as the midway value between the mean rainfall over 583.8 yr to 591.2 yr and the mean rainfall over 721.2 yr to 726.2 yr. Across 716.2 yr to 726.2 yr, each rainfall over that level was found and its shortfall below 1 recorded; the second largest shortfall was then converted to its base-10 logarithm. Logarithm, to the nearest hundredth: -1.18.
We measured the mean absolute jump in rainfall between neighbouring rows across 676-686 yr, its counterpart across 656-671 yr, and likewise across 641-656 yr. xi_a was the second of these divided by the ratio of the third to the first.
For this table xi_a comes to 0.37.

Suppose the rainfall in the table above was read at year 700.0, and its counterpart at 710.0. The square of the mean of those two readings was 108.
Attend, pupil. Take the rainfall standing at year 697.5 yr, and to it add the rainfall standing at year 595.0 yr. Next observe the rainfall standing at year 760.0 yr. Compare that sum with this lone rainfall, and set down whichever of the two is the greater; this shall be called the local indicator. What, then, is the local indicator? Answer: 23.1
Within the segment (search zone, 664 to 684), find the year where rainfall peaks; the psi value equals 665.0 yr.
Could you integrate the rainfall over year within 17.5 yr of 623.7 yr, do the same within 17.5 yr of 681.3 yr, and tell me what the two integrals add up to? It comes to 807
